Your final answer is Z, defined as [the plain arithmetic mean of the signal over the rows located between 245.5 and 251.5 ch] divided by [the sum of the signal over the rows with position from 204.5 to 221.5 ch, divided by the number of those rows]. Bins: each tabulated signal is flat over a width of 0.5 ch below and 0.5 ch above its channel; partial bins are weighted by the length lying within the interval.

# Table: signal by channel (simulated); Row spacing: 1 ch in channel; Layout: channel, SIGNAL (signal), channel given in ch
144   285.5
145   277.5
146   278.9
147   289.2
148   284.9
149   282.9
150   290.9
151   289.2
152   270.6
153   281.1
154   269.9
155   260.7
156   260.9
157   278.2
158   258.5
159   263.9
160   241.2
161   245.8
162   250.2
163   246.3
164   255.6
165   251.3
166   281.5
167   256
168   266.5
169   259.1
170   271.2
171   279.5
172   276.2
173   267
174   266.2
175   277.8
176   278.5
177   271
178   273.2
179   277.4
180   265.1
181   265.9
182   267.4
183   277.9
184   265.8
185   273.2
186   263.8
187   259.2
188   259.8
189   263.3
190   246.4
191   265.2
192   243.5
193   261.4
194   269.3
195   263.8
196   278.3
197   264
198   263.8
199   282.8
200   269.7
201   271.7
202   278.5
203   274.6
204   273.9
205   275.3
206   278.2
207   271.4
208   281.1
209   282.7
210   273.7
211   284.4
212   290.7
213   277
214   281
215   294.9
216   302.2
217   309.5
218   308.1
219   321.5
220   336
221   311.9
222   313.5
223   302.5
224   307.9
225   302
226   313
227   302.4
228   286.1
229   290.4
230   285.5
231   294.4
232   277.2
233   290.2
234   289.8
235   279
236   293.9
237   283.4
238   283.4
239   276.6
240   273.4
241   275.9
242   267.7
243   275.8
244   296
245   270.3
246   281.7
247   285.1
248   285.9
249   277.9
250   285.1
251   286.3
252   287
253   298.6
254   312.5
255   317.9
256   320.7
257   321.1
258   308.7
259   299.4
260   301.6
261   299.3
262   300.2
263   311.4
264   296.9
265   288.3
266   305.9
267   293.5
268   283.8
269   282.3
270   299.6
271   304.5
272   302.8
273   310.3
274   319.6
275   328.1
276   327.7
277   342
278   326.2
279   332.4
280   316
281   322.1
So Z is 0.97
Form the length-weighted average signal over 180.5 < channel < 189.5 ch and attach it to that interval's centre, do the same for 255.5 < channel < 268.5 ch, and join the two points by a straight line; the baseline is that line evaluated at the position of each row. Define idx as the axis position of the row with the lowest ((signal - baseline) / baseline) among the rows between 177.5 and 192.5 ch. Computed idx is 192 ch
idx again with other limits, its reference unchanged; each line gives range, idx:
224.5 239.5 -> 239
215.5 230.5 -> 230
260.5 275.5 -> 269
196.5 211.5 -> 198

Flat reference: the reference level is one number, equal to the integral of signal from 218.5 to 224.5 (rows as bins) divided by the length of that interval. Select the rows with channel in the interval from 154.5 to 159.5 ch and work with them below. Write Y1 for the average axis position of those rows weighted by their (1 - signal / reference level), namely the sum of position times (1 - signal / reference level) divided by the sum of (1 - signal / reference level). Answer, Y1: 157.0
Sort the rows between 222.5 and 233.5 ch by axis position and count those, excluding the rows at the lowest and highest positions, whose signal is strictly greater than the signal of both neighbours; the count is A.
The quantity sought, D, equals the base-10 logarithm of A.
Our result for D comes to 0.60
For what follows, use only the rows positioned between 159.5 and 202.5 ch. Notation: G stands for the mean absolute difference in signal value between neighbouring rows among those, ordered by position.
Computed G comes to 9.1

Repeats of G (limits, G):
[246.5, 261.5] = 5.6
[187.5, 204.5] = 10.4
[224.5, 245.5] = 9.9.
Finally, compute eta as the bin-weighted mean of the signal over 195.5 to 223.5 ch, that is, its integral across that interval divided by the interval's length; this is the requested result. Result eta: 288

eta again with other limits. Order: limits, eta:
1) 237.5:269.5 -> 292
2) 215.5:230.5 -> 306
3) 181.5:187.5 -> 268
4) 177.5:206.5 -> 268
